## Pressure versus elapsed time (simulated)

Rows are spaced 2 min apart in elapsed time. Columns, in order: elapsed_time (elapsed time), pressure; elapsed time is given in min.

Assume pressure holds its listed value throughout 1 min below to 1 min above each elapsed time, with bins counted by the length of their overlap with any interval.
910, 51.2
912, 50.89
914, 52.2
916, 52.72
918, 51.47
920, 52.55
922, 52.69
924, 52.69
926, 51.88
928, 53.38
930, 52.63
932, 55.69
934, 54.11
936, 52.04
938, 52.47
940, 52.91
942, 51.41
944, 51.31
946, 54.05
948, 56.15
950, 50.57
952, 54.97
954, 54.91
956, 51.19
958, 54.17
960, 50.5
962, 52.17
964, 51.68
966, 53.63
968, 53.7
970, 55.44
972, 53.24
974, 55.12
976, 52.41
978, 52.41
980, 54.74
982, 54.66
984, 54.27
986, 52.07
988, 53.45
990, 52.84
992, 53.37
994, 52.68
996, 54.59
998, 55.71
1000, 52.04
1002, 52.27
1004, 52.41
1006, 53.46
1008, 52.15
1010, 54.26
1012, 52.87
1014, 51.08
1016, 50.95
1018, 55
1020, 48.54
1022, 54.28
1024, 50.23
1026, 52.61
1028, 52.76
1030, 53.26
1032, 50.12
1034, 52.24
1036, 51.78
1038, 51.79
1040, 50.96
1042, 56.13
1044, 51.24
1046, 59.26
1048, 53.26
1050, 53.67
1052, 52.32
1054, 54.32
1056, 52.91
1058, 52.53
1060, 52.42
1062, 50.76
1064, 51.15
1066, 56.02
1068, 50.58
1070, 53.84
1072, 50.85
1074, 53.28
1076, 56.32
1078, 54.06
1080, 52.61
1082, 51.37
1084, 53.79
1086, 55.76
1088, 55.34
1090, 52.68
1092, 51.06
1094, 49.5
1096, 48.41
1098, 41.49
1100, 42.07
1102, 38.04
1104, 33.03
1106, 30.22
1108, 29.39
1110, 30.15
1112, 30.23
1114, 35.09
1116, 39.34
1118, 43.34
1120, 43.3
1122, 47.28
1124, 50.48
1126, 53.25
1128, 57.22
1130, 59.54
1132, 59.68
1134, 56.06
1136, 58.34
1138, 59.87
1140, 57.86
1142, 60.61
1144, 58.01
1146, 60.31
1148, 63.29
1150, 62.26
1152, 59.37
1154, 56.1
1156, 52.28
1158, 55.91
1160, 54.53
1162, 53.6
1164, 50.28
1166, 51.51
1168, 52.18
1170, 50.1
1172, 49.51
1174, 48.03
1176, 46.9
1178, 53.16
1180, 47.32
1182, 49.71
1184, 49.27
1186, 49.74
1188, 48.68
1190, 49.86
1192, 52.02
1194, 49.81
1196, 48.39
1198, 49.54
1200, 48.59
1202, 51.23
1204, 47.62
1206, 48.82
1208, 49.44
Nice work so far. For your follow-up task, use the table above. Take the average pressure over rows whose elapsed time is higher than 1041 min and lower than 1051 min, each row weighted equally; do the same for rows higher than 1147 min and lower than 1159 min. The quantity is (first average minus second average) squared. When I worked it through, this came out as 12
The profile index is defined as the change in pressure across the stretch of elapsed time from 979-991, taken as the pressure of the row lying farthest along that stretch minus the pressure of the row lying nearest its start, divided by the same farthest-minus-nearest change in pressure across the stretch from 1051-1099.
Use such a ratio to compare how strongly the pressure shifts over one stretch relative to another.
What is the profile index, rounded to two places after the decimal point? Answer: 0.18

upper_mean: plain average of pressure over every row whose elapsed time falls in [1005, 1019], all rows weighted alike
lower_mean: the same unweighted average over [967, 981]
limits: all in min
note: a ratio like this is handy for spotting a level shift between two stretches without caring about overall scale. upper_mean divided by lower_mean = 0.98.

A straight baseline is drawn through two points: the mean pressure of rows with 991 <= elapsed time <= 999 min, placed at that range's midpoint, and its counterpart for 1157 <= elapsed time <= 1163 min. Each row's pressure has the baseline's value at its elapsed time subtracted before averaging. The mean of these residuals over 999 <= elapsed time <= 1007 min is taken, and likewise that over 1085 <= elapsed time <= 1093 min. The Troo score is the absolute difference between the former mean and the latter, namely 1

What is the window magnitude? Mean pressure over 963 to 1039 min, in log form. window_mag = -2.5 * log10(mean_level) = -4.31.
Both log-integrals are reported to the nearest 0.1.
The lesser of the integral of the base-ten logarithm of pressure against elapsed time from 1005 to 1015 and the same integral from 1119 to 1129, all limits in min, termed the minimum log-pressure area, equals 17.0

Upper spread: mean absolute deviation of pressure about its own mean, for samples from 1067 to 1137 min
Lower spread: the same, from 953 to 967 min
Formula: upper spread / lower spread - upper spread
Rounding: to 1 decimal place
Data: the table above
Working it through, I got -2.2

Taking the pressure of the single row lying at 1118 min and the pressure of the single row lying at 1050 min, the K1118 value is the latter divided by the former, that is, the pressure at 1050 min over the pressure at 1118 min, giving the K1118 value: 1.24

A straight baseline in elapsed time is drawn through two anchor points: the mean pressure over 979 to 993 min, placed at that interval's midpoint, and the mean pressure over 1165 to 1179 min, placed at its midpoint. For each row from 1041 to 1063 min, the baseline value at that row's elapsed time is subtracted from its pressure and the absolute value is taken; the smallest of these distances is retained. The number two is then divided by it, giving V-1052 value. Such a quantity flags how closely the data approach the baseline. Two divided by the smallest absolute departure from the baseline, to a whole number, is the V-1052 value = 22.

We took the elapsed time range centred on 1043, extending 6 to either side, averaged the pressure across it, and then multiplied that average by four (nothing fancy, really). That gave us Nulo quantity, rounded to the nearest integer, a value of 215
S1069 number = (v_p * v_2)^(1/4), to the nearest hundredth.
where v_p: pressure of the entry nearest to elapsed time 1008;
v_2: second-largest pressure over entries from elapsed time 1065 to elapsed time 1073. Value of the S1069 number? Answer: 7.28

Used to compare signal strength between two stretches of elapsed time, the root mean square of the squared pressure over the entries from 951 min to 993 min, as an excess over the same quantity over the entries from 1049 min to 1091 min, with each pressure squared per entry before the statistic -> 19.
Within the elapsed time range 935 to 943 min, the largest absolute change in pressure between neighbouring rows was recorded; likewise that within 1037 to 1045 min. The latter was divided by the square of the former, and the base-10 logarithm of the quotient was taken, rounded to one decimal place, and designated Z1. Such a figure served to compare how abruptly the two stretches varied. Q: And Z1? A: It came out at 0.4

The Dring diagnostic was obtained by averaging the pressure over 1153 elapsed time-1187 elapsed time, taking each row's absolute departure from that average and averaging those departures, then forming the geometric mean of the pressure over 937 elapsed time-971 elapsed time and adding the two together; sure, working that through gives 55.3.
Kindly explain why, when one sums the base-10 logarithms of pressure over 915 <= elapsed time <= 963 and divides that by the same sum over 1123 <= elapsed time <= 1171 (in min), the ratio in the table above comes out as 0.98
